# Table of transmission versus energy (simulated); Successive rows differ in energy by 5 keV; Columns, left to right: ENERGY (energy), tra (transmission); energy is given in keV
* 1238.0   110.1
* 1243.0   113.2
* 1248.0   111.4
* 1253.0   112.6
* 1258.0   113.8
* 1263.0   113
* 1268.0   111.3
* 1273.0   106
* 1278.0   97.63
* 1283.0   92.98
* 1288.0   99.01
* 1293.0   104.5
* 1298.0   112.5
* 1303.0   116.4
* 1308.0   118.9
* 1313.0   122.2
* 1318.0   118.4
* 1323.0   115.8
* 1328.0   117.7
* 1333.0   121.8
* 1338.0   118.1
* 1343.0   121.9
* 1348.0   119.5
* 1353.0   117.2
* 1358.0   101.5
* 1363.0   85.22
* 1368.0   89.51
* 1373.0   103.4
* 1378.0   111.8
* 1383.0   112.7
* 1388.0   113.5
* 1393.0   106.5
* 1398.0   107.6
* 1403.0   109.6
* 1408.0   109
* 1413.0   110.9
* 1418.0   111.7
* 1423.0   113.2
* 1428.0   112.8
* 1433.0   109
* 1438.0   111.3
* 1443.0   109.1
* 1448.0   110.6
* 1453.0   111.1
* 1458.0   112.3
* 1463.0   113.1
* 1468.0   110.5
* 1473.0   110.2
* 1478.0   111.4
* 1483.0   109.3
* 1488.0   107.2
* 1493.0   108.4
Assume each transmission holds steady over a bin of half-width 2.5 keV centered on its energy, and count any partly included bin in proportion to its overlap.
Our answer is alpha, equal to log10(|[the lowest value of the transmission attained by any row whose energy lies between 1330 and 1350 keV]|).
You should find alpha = 2.07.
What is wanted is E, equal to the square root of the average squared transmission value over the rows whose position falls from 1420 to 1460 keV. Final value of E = 111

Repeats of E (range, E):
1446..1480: 111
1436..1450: 110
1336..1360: 116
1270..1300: 102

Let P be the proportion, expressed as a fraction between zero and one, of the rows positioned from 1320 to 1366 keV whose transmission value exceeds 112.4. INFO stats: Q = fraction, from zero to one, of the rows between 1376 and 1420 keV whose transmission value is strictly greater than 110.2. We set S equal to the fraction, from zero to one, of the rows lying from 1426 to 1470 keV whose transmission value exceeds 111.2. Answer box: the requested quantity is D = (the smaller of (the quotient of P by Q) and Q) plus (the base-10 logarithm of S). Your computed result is 0.20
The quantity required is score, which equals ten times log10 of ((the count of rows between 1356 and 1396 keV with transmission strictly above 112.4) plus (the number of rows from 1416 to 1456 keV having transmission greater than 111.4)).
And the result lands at 7.0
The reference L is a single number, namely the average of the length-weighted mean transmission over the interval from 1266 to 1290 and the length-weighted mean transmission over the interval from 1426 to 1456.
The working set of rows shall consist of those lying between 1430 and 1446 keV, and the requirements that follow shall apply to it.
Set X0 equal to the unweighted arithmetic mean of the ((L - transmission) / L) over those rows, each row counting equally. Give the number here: -0.04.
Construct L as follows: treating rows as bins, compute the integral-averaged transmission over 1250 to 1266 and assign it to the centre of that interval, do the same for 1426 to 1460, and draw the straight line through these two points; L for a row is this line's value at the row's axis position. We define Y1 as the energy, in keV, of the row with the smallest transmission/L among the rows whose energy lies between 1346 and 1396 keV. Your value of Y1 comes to 1363.0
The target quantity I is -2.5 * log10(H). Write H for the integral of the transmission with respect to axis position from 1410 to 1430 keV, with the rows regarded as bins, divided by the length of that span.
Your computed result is -5.12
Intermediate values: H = 112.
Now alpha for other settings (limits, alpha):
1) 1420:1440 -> 2.04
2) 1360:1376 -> 1.93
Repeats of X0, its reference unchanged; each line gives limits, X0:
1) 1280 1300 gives 0.03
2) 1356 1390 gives 0.03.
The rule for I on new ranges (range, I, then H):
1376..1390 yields -5.13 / 113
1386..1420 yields -5.10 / 110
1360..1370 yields -4.86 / 88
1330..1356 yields -5.19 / 119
